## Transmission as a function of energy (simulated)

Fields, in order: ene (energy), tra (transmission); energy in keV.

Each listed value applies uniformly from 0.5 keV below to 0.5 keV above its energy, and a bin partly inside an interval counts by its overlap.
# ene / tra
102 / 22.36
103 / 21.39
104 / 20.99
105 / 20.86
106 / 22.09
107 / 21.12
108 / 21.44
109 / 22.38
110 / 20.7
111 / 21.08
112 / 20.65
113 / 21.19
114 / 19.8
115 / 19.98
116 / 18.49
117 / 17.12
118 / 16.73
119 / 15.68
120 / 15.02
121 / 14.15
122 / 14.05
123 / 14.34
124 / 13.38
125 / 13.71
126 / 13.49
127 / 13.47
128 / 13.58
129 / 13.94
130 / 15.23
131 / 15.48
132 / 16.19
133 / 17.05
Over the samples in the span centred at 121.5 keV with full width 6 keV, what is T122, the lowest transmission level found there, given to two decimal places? 13.38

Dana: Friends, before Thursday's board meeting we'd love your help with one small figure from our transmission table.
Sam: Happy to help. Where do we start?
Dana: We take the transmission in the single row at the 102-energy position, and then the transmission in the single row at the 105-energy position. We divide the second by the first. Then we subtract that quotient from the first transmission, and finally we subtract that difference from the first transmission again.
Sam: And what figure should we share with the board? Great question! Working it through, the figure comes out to 0.93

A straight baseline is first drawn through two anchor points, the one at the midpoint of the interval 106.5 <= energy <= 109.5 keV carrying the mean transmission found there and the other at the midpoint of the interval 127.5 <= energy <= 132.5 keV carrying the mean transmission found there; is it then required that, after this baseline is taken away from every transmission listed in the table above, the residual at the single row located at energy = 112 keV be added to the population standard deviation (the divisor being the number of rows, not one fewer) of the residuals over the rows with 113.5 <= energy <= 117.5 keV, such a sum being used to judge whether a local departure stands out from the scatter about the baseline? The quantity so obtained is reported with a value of 1.1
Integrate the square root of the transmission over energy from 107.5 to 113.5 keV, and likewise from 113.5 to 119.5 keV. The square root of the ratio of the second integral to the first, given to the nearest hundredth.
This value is 0.96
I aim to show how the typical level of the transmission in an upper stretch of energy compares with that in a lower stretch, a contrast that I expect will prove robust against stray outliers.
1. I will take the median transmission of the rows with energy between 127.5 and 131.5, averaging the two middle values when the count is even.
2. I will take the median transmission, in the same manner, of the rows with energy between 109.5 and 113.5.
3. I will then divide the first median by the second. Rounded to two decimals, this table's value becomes 0.70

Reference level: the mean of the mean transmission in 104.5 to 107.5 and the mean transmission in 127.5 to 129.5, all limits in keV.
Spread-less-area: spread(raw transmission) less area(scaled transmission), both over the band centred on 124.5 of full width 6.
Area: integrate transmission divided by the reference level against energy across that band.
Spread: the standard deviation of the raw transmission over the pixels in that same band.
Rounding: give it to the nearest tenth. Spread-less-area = -4.3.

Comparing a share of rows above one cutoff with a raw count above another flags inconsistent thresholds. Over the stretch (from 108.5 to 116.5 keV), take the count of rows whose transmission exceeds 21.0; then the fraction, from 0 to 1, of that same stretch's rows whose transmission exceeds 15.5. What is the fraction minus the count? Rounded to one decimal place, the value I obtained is -2.0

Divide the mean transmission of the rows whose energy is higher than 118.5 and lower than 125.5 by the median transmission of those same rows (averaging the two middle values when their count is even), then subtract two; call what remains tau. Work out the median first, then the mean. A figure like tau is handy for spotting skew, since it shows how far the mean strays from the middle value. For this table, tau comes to -0.99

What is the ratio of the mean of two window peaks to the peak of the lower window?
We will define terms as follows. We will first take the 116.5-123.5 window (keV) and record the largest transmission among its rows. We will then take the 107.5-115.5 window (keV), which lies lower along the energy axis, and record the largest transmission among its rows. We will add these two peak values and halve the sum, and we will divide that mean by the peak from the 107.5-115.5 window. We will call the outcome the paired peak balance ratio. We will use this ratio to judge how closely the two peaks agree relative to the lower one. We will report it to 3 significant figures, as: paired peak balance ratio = 0.882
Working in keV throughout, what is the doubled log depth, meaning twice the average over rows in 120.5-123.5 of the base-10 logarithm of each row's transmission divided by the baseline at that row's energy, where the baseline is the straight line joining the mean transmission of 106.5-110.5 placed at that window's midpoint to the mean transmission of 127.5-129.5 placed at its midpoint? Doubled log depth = -0.12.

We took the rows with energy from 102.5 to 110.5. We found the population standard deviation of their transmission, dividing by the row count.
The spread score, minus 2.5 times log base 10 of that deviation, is 0.6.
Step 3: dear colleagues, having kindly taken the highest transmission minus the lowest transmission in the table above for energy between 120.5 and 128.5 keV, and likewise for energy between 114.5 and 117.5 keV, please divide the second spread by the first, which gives 3.0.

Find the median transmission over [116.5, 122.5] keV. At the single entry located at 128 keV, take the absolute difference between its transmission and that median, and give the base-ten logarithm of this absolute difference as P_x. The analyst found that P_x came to 0.25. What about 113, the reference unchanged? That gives 0.77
